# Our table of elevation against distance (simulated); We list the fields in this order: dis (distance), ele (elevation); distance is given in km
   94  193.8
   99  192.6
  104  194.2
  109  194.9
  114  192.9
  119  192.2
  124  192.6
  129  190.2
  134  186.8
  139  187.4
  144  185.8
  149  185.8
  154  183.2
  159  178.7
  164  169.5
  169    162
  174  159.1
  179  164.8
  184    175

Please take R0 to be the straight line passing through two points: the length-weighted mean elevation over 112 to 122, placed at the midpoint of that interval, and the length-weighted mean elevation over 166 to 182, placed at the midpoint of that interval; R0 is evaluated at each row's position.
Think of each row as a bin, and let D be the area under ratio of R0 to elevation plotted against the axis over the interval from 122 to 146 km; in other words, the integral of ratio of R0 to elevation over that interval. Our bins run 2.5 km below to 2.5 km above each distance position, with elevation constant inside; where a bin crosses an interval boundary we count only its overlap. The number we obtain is 23.4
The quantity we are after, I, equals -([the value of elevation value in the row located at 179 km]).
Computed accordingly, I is -165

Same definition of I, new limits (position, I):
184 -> -175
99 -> -193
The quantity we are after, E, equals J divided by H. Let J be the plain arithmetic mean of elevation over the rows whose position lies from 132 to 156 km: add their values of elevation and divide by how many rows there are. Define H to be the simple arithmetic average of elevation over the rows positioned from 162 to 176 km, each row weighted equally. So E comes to 1.14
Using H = 164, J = 186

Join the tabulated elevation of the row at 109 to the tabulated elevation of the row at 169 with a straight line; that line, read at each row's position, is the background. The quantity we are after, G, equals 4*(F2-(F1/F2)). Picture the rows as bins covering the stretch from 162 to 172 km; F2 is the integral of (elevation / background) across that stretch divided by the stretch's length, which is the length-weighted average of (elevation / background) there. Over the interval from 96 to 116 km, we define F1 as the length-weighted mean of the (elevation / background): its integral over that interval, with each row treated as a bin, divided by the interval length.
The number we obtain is 0.16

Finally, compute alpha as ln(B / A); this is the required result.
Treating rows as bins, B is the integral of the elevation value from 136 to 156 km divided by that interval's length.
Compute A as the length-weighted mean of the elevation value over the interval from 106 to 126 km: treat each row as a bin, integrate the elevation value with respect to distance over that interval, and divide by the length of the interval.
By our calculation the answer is -0.04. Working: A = 193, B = 186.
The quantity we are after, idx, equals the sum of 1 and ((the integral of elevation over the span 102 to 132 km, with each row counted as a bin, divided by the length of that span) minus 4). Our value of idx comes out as 190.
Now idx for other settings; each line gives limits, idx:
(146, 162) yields 179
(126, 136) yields 186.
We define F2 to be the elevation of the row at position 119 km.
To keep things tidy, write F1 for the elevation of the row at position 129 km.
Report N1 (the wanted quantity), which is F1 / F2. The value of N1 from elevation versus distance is 0.99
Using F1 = 190.2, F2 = 192.2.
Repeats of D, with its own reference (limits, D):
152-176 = 23.7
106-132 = 25.9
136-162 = 24.8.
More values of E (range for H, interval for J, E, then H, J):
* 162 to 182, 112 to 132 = 1.17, 164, 192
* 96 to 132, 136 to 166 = 0.94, 193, 182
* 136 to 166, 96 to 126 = 1.06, 182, 193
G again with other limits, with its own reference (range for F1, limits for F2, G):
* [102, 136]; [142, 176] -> 0.29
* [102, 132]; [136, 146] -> 0.36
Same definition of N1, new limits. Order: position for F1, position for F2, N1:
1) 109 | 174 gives 1.23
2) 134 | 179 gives 1.13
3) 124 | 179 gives 1.17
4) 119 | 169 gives 1.19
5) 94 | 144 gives 1.04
